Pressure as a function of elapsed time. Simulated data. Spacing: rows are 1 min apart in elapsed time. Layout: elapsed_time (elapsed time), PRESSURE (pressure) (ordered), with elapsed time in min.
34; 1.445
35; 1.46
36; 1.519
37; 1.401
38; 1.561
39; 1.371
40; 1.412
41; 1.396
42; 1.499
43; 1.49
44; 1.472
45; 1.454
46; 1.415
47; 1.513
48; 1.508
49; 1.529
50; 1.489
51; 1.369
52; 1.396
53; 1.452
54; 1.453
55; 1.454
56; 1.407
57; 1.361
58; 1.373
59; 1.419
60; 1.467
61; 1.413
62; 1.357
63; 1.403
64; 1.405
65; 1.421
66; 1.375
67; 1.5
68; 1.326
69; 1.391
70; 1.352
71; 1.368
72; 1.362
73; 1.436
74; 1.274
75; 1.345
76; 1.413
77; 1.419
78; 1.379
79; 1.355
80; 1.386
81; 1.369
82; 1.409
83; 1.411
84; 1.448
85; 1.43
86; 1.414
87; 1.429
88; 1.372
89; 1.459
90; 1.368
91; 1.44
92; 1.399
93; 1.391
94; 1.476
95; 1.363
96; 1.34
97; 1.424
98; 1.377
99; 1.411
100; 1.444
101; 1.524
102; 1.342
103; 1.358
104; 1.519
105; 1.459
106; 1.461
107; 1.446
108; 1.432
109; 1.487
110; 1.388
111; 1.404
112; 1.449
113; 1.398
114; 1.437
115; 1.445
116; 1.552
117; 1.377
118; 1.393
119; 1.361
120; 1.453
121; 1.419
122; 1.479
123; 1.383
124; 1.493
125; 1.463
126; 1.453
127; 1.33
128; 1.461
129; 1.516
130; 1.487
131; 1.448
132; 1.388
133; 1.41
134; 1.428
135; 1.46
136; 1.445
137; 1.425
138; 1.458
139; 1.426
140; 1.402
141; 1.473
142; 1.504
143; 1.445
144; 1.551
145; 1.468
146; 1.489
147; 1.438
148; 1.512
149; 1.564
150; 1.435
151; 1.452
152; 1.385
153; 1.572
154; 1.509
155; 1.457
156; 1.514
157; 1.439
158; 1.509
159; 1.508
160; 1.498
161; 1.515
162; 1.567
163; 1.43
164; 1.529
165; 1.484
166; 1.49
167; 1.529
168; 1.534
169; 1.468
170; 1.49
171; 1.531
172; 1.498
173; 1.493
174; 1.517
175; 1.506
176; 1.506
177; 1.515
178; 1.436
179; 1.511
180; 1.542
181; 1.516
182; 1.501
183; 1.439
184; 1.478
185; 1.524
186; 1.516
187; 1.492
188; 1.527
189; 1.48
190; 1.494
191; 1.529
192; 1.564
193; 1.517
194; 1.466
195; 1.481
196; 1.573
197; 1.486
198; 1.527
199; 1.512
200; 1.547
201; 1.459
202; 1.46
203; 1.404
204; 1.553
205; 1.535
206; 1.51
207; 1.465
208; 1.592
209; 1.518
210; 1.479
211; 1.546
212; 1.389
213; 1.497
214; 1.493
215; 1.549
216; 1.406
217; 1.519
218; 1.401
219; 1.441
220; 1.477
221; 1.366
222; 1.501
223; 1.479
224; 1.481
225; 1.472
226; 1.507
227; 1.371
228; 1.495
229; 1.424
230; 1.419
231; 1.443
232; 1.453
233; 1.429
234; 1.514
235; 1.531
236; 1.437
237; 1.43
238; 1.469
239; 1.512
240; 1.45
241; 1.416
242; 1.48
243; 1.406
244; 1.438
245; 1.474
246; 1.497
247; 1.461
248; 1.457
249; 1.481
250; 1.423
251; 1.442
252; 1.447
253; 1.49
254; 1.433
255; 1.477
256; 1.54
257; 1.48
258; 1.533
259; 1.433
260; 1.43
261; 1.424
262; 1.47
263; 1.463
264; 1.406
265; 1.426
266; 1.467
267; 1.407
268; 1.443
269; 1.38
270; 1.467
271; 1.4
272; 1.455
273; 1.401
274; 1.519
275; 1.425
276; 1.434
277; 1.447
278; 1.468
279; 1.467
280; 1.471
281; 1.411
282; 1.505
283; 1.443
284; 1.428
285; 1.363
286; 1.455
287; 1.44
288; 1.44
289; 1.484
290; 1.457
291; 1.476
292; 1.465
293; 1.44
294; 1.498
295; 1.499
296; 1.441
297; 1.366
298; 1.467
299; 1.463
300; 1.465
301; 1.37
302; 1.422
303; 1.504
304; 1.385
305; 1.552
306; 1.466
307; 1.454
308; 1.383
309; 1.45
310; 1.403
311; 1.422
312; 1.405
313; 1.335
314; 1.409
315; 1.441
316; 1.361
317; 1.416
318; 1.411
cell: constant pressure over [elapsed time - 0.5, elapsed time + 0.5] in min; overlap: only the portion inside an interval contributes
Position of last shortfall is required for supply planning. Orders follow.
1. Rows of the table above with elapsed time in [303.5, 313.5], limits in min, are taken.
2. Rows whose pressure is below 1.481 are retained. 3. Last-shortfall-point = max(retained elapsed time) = 313 min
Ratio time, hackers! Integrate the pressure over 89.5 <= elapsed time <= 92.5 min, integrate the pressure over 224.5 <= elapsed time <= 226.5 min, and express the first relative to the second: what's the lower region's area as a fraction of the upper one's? 1.4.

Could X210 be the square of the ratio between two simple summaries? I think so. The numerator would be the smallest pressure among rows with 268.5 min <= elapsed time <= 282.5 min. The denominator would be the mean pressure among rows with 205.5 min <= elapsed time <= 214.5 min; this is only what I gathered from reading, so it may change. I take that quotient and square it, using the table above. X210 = 0.848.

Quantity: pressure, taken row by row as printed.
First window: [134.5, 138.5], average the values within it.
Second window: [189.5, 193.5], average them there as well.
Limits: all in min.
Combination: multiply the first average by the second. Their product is 2.21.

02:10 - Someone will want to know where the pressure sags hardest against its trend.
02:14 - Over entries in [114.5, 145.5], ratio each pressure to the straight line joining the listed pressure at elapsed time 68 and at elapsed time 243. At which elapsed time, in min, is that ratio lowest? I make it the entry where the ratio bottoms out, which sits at 127 min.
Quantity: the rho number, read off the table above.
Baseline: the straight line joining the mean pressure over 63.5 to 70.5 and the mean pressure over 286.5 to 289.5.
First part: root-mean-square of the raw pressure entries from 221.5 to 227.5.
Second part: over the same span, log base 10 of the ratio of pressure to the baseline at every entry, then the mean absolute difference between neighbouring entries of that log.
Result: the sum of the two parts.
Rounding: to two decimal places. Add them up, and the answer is 1.48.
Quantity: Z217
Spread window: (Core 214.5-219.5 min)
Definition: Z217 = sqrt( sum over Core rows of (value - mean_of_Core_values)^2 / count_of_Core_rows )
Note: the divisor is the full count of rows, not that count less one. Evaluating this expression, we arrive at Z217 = 0.060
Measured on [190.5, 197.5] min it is 0.038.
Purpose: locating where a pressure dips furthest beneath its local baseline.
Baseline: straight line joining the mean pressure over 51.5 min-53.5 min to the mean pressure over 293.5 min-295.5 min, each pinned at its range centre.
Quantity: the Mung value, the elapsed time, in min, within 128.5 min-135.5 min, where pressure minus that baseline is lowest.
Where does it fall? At 132 min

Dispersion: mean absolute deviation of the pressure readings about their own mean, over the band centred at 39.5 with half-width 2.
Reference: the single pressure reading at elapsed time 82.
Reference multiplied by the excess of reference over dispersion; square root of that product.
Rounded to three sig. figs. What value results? 1.38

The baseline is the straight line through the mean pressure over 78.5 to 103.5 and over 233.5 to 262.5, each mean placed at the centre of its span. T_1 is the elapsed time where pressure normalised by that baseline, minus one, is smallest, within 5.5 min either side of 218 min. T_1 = 221 min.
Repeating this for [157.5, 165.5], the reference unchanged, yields 163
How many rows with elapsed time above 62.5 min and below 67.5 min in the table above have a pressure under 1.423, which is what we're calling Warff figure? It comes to 4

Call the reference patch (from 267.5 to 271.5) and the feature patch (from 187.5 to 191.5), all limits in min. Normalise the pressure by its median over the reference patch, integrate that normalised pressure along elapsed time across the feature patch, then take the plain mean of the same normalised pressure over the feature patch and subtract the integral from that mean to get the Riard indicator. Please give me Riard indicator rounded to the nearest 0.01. -3.18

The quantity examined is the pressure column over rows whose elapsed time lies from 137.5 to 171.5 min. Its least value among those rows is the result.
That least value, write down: 1.385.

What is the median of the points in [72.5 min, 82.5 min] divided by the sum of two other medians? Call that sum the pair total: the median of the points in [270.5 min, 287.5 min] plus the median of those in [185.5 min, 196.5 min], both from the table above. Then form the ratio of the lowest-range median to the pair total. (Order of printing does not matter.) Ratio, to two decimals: 0.47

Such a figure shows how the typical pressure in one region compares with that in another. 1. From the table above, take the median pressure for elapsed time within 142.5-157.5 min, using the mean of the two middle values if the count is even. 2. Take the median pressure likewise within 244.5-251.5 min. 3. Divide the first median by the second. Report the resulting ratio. 1.00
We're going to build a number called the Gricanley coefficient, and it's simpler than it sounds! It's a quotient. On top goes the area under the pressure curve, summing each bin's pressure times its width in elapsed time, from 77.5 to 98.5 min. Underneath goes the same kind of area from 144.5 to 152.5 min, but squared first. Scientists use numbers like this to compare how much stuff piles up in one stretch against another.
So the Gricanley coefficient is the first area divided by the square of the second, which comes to 0.21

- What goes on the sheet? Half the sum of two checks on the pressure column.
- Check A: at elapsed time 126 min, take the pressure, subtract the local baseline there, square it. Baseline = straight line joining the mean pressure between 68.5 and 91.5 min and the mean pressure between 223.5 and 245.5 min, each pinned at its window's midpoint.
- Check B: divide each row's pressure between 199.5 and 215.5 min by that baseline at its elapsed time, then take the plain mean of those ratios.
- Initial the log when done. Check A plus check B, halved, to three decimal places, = 0.520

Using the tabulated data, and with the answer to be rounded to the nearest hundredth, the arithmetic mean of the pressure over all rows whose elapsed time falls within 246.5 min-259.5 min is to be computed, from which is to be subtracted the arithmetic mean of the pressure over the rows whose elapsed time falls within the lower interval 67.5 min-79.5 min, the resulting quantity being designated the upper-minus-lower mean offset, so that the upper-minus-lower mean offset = 0.10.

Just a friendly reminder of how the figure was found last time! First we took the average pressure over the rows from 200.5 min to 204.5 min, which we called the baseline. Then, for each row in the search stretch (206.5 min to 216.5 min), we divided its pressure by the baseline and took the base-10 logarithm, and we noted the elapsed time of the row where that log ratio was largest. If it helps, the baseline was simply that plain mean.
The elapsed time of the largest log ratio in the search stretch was 208 min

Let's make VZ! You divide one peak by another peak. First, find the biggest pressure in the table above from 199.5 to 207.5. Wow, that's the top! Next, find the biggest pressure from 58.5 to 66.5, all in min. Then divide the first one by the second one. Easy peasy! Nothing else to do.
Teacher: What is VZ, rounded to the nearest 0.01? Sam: 1.06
